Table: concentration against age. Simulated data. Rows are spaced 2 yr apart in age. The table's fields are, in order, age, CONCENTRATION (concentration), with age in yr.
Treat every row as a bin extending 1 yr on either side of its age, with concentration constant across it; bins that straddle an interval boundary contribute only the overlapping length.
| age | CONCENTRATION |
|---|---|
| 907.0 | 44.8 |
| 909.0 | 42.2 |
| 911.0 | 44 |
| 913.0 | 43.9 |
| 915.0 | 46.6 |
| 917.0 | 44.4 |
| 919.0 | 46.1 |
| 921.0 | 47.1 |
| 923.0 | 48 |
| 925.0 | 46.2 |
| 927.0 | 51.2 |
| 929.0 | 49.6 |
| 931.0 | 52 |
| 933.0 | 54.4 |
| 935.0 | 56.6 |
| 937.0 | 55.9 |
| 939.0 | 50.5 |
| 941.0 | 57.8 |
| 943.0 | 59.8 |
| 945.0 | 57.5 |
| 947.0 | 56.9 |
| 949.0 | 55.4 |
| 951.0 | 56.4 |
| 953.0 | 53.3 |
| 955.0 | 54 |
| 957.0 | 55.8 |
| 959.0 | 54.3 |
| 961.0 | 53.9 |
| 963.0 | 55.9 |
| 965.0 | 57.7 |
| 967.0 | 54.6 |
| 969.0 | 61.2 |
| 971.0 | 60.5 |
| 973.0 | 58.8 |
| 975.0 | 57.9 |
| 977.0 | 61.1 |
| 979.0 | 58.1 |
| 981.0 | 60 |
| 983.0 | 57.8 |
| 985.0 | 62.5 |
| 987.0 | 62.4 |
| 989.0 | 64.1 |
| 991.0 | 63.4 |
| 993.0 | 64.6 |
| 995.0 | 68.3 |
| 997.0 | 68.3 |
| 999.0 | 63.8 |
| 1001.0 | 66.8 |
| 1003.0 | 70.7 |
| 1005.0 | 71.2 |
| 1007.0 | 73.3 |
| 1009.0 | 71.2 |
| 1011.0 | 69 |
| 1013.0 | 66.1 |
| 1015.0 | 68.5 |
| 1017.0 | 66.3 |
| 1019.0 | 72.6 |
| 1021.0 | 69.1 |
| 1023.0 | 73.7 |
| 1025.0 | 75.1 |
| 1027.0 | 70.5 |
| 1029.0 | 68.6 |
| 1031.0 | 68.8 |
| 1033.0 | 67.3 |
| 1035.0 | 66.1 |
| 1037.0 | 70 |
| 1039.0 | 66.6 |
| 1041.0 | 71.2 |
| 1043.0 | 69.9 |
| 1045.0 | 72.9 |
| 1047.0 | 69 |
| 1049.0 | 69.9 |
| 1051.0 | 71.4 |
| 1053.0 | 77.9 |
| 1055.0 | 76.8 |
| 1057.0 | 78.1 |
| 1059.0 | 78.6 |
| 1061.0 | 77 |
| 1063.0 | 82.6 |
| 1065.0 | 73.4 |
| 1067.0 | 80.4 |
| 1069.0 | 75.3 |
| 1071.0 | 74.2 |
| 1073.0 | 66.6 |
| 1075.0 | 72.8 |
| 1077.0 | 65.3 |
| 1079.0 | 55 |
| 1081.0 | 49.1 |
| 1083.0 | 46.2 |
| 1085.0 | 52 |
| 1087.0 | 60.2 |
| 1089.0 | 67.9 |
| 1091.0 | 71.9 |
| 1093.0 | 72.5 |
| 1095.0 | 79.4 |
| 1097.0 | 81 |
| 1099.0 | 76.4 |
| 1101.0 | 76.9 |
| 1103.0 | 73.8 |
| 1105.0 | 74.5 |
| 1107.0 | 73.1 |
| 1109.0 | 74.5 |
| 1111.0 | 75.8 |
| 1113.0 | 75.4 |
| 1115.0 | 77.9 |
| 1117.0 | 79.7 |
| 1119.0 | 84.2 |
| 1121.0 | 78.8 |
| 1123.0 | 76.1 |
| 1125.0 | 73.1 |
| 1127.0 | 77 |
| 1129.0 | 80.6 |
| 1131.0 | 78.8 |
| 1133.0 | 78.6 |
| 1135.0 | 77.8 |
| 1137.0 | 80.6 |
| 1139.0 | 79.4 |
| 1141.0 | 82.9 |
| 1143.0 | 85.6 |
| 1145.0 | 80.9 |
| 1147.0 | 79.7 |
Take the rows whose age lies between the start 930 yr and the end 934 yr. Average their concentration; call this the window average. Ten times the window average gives 532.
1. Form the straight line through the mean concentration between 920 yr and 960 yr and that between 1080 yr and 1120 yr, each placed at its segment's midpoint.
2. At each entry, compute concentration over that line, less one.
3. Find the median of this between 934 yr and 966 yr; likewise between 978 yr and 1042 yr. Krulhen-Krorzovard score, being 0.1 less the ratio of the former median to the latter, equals -0.11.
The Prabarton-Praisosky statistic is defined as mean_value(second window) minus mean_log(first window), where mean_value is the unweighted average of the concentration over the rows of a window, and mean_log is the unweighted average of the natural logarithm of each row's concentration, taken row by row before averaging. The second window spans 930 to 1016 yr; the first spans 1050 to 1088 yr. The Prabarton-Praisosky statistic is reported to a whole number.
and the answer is 56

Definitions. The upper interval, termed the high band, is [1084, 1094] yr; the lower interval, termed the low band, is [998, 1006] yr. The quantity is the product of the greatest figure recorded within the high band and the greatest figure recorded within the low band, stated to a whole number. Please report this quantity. 5162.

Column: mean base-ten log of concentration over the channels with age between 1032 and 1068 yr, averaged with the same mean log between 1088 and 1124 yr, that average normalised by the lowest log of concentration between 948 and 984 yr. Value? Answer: 1.08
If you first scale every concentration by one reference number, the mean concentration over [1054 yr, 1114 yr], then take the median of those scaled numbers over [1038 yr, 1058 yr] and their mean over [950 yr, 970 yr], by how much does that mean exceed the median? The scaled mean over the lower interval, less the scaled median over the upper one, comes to -0.22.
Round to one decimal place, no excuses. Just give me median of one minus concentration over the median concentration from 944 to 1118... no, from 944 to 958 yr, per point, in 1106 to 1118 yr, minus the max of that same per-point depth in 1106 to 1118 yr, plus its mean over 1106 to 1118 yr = -0.4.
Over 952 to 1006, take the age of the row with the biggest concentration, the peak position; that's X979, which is 1005.0 yr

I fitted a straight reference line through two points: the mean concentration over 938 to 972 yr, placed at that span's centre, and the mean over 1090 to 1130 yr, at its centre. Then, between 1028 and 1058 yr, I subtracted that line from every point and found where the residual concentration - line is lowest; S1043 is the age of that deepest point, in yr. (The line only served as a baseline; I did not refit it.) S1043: 1039.0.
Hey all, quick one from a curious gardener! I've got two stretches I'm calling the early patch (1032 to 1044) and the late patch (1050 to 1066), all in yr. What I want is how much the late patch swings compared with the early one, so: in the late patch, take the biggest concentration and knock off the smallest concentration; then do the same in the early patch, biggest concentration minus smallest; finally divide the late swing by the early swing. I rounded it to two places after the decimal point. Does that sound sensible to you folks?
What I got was 2.20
